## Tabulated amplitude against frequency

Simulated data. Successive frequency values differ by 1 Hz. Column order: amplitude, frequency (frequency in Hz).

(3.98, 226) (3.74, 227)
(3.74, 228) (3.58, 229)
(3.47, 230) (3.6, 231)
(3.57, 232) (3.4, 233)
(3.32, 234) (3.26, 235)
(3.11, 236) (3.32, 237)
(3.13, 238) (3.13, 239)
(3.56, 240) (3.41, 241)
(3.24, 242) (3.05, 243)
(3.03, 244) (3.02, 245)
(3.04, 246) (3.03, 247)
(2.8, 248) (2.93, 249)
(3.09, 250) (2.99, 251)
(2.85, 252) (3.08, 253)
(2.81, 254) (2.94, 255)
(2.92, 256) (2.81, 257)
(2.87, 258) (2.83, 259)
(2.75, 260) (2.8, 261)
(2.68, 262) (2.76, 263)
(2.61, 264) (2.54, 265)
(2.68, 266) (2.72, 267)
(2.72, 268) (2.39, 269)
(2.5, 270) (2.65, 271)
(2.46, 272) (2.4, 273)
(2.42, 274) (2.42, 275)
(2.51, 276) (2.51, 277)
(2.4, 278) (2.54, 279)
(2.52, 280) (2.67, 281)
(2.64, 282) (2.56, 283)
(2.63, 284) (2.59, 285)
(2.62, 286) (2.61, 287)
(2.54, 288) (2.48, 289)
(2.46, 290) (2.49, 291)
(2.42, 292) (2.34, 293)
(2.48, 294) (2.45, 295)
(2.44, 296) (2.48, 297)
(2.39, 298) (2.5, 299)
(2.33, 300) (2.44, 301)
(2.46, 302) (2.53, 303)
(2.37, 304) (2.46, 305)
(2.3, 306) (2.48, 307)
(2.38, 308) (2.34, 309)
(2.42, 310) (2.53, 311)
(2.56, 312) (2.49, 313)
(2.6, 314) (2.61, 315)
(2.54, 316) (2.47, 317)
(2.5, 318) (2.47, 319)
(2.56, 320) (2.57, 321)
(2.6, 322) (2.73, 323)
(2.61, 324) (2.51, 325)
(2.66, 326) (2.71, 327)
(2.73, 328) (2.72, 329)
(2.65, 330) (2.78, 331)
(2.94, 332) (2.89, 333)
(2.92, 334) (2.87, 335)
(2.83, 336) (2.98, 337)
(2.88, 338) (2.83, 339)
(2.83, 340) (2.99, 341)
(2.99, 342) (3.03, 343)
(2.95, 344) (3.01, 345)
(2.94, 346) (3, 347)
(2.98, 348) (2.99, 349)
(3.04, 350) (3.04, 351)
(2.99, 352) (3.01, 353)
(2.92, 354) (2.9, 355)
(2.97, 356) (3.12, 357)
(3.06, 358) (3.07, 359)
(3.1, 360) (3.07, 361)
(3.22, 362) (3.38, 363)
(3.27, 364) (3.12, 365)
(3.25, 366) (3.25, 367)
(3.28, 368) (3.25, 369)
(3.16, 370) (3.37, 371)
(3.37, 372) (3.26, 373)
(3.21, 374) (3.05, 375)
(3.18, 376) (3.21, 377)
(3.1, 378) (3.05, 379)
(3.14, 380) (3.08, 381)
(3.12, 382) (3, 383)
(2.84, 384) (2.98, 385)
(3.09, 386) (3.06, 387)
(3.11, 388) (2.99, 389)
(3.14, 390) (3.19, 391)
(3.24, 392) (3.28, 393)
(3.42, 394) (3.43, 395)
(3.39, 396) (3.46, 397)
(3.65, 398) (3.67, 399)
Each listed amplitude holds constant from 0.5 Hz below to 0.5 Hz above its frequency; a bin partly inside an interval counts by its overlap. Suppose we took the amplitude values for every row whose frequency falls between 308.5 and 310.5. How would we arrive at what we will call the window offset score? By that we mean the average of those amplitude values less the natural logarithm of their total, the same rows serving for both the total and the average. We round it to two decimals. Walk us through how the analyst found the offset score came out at 0.82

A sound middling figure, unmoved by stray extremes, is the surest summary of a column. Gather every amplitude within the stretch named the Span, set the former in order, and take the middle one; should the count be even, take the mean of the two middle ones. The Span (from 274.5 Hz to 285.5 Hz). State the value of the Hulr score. 2.54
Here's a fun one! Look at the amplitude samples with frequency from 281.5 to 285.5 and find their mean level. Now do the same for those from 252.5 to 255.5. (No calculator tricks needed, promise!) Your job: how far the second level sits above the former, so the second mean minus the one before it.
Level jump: 0.3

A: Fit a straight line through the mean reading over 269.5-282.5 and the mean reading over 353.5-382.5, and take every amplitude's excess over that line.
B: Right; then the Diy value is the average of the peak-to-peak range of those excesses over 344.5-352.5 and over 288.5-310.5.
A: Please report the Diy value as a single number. 0.19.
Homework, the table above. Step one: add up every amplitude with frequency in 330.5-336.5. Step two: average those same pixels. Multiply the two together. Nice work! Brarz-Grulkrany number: 49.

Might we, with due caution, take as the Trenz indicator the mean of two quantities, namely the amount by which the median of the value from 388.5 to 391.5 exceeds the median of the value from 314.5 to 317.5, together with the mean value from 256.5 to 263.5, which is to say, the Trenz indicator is 1.69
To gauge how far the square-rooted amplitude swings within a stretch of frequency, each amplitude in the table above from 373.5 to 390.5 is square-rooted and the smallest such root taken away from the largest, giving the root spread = 0.106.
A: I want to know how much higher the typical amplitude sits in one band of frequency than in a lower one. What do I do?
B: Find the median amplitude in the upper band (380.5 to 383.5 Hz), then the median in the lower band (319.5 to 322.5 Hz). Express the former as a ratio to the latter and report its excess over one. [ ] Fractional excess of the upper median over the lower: 0.20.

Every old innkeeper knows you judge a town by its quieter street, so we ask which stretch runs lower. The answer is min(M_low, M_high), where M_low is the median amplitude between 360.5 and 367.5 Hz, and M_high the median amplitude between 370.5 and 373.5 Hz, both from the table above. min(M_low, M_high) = 3.25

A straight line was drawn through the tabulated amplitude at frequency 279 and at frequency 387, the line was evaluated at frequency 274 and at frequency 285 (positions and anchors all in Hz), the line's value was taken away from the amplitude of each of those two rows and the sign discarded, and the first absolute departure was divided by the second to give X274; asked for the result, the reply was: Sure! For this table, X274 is 4.5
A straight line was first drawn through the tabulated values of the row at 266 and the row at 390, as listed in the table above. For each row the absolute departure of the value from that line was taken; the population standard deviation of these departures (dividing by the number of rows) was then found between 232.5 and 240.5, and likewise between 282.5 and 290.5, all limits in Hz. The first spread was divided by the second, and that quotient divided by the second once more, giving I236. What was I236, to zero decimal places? 33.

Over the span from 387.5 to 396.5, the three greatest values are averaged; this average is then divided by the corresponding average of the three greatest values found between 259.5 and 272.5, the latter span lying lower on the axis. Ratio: 1.23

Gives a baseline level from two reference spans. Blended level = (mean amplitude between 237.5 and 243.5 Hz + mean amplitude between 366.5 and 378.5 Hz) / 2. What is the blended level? 3.24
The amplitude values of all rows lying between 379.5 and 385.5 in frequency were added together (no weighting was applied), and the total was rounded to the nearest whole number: 18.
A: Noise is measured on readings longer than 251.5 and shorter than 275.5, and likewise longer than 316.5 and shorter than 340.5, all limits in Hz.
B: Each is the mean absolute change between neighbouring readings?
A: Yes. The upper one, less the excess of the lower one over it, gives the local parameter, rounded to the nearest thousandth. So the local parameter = 0.033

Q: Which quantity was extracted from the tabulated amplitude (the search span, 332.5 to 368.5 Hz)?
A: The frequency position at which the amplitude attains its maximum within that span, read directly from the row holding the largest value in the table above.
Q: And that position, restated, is 363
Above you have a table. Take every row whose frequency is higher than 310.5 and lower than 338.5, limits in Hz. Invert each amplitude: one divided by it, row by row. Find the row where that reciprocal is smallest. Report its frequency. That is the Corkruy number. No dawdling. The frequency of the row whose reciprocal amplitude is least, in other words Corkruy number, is 337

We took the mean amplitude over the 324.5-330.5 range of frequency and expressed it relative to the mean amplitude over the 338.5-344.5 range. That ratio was 0.91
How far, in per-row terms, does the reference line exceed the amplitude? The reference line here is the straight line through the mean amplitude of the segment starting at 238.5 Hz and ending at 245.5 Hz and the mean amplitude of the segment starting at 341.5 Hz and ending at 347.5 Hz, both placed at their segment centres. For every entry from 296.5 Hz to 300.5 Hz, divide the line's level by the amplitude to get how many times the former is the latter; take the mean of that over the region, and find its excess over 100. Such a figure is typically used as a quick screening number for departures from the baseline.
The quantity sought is -98.7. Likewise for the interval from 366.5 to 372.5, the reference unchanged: -99.1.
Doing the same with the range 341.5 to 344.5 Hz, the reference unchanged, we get -99.0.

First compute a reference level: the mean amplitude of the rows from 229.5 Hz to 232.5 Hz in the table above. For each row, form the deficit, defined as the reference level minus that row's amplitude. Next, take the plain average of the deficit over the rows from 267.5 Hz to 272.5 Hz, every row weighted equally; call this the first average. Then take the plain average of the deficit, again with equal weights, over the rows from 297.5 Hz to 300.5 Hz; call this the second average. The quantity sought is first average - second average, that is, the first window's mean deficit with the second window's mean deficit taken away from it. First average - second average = -0.14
